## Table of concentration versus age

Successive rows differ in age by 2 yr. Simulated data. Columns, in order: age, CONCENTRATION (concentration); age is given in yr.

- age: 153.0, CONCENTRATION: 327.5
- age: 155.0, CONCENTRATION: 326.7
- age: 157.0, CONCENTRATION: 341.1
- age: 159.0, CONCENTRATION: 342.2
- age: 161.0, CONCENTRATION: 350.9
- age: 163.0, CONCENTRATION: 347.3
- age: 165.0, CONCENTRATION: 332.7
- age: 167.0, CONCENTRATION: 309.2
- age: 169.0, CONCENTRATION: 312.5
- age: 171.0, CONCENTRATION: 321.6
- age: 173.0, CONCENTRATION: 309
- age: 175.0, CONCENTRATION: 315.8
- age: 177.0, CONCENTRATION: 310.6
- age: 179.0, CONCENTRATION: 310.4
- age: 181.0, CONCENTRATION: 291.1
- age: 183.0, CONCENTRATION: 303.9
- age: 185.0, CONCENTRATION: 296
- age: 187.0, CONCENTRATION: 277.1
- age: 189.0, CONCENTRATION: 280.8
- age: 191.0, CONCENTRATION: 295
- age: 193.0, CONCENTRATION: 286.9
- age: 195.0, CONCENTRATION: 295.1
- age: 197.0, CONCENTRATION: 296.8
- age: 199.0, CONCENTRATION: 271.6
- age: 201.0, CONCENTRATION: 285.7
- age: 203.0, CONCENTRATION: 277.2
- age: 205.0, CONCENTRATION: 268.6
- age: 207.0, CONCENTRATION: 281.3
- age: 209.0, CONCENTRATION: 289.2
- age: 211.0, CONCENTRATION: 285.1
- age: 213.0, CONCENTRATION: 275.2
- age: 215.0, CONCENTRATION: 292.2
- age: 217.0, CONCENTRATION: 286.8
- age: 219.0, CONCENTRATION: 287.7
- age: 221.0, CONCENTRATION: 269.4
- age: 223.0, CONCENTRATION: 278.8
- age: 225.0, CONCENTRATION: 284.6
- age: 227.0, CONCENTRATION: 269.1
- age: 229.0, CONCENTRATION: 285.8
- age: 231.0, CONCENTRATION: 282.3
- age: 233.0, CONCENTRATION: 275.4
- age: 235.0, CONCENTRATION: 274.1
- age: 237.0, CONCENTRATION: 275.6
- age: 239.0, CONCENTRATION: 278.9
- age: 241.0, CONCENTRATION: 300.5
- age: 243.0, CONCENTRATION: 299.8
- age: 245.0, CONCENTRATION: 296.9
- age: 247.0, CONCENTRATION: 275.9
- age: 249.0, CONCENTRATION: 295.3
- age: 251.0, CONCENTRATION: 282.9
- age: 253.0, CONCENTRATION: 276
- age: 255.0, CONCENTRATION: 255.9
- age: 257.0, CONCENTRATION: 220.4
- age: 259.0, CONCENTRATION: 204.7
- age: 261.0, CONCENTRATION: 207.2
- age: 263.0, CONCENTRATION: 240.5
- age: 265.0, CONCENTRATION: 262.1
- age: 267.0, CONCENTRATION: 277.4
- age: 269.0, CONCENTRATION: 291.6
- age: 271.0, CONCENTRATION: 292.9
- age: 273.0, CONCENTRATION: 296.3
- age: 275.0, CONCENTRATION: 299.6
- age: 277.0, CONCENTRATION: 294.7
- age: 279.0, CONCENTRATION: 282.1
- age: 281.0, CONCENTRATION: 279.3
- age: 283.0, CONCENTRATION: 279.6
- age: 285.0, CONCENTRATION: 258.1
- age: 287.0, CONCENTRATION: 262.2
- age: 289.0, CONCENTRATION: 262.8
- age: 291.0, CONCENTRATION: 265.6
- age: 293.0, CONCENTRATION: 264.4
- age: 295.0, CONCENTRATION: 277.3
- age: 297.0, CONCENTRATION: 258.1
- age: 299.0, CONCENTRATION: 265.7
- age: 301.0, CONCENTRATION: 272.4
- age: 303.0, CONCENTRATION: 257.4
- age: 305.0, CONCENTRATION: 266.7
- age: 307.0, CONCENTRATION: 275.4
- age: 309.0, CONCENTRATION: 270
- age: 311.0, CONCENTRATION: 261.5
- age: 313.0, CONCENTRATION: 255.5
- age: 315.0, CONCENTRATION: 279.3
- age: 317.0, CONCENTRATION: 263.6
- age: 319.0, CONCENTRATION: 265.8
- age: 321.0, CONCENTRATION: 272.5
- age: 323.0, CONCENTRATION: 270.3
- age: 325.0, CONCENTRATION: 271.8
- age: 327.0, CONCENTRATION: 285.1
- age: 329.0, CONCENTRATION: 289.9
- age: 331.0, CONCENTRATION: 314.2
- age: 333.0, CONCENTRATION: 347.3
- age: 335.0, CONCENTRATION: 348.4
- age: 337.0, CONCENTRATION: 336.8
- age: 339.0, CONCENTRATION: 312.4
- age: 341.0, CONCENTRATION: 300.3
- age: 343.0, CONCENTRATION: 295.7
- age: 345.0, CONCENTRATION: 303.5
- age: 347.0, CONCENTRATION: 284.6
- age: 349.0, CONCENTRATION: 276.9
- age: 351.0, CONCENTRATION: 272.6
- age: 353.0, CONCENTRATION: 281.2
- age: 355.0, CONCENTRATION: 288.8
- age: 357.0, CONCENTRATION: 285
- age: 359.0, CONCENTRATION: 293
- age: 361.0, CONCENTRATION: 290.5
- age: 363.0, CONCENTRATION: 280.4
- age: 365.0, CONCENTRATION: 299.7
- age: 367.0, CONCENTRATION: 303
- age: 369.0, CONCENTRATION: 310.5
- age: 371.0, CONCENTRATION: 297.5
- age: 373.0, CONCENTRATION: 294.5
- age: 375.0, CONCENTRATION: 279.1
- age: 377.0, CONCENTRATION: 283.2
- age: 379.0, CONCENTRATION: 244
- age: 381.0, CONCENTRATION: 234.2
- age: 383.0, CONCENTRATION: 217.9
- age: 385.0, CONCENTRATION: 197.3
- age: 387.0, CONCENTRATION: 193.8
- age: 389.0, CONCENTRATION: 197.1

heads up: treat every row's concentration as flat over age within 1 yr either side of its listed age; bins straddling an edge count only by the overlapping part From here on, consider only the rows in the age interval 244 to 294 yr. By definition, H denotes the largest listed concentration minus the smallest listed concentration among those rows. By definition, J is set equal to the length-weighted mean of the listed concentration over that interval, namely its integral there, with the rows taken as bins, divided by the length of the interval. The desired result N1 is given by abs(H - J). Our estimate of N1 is 174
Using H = 95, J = 269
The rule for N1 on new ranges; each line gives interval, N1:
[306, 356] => 196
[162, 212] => 219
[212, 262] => 177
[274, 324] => 226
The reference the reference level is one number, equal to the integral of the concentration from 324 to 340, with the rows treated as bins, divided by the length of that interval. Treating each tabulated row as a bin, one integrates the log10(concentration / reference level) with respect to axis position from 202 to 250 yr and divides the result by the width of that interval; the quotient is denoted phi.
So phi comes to -0.045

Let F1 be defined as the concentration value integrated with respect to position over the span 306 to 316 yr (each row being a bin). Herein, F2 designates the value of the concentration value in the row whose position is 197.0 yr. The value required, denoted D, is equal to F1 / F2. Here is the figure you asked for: 9.0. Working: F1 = 2683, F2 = 296.8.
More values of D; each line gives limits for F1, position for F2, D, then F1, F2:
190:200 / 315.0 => 10.4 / 2891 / 279.3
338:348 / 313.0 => 11.7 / 2993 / 255.5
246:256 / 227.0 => 10.3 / 2772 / 269.1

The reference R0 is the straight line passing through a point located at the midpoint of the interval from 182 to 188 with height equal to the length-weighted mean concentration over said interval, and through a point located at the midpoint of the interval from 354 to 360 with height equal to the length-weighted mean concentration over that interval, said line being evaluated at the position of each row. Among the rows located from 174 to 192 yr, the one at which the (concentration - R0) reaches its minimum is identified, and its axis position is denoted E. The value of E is 187.0 yr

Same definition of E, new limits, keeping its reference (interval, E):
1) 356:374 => 363.0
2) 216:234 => 227.0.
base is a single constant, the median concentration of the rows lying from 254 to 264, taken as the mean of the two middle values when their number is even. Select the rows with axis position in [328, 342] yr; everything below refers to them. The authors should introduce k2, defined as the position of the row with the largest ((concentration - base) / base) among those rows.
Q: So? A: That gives 335.0 yr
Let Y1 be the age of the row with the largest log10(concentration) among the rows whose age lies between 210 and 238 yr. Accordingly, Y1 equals 215.0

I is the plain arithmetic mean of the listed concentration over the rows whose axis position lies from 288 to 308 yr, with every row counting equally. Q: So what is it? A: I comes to 267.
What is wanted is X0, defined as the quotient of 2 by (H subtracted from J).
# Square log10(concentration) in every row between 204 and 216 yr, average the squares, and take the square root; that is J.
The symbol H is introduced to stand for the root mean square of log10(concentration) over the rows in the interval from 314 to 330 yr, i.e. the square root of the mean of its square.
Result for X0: 179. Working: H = 2.44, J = 2.450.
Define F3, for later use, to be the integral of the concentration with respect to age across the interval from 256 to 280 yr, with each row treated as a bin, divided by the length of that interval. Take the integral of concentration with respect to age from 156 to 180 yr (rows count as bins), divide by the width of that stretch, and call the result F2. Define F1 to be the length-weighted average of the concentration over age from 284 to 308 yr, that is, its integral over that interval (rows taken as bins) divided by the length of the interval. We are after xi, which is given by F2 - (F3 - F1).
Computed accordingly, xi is 327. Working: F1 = 266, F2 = 325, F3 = 264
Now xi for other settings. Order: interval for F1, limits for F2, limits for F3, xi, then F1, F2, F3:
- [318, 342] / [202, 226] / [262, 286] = 303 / 301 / 281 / 280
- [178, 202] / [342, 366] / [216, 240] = 299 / 291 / 288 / 279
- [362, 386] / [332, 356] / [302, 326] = 307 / 270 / 304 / 267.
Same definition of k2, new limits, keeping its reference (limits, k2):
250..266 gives 251.0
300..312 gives 307.0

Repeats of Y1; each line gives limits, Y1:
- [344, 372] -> 369.0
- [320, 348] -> 335.0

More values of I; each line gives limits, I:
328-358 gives 303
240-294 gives 271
